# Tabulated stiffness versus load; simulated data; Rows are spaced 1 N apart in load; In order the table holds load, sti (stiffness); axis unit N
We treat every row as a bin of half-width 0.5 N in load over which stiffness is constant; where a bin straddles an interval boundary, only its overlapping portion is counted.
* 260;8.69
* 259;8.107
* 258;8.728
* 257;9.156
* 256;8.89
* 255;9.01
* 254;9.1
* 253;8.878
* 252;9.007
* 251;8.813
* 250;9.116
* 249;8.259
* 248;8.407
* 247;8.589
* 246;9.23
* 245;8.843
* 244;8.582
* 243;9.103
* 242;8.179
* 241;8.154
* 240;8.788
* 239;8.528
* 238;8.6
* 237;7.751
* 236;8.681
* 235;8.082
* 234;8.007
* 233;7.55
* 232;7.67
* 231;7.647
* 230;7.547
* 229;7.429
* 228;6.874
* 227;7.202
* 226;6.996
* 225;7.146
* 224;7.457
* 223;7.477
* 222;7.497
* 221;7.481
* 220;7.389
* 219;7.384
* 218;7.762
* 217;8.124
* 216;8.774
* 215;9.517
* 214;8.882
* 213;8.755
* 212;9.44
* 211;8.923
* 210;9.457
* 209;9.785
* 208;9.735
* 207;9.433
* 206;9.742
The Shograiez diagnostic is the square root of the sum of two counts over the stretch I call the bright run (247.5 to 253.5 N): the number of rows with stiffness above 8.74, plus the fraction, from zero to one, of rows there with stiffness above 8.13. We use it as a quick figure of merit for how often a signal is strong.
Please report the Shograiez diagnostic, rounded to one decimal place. 2.2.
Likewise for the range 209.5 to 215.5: 2.6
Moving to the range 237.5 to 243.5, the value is 1.7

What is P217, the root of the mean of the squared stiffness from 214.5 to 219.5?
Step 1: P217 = 8.3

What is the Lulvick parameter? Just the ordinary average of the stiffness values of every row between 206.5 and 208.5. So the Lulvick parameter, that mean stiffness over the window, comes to 9.6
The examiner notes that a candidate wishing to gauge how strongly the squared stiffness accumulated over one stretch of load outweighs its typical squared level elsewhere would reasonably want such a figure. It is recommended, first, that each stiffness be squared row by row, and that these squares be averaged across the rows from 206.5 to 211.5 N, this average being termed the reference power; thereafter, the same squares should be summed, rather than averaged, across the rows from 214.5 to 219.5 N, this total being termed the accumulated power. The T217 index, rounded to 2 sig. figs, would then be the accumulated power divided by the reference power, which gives 3.9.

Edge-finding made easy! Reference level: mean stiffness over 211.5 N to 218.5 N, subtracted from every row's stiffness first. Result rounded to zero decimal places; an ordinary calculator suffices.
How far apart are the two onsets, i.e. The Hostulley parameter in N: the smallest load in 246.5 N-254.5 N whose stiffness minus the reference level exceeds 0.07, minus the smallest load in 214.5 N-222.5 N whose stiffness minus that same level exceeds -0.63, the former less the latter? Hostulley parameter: 35 N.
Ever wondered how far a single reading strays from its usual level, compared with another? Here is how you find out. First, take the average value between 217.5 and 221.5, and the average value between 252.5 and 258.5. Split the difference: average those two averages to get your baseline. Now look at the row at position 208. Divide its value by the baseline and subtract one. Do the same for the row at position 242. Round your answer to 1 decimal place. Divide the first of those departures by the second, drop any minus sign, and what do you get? 28.3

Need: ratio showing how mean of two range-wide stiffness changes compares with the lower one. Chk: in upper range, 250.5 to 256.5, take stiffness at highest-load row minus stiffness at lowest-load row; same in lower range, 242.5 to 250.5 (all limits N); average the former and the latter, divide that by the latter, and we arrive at 3.5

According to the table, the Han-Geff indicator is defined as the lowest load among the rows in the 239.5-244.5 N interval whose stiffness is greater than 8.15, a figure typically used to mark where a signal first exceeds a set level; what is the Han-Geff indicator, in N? 240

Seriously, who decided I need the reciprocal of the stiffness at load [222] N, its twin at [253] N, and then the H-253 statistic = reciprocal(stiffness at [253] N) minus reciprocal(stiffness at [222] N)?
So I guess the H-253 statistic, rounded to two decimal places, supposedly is -0.02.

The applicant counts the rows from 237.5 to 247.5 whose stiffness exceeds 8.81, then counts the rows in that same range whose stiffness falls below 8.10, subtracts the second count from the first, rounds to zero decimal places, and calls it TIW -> 3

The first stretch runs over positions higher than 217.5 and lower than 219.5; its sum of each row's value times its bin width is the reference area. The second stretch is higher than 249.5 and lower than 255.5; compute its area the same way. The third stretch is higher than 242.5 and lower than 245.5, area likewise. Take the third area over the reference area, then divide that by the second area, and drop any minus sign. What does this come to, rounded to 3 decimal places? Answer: 0.032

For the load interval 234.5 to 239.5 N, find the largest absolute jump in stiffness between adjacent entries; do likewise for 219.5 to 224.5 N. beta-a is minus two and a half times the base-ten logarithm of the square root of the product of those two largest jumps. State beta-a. 1.33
